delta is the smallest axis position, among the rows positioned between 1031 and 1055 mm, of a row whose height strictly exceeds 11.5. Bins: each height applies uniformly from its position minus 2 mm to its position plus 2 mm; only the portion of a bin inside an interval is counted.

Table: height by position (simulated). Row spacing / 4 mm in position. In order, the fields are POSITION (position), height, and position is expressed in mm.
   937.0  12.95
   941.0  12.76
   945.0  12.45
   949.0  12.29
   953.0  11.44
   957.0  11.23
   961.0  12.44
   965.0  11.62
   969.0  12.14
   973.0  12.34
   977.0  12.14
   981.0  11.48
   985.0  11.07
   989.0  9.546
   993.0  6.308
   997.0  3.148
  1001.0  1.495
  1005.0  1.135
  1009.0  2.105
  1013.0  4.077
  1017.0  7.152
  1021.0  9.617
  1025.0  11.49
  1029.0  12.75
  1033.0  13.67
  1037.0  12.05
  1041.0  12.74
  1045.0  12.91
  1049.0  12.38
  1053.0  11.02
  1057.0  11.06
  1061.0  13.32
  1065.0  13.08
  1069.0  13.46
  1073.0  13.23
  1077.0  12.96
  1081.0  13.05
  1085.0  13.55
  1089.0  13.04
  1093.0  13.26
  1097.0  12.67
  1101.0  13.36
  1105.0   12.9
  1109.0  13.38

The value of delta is 1033.0 mm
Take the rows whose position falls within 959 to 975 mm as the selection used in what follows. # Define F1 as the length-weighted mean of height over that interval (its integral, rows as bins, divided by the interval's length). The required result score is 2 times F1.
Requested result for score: 24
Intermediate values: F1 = 12.1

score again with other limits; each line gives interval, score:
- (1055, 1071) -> 25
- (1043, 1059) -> 24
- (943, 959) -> 24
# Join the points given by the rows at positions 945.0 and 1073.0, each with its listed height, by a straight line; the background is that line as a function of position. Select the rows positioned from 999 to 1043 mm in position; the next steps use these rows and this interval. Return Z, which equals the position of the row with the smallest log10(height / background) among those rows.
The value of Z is 1005.0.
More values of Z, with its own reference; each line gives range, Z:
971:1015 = 1005.0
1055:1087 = 1057.0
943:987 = 985.0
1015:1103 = 1017.0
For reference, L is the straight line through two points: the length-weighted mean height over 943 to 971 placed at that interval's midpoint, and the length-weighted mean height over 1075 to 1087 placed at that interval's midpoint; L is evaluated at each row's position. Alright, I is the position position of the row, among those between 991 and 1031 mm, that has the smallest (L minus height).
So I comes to 1029.0 mm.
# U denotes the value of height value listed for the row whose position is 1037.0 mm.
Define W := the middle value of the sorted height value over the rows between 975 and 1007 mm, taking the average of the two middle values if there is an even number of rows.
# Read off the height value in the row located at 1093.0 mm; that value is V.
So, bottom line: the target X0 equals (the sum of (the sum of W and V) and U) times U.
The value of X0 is 401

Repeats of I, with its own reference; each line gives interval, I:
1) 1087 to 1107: 1101.0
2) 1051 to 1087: 1069.0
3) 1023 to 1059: 1033.0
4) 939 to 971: 941.0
